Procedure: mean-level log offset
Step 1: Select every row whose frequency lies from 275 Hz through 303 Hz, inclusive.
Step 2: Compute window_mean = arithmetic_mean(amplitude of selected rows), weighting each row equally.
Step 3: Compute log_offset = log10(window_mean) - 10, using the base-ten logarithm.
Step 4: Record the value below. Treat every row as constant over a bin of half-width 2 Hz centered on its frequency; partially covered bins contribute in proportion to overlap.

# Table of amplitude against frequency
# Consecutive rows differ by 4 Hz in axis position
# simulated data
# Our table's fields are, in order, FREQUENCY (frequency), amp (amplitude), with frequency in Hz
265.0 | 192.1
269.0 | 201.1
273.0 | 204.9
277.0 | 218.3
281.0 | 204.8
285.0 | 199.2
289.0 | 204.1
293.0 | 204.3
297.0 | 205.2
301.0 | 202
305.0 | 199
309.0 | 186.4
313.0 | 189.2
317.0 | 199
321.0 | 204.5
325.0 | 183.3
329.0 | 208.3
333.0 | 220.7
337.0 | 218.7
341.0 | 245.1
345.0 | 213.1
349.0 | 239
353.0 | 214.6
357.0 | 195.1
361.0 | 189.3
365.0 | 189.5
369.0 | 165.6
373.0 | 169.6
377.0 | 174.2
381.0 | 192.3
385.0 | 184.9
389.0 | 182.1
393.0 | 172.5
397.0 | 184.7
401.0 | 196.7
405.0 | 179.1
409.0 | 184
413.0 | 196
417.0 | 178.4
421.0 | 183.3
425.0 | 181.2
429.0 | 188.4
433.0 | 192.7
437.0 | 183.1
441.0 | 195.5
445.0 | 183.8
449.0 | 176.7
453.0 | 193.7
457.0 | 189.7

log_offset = -7.69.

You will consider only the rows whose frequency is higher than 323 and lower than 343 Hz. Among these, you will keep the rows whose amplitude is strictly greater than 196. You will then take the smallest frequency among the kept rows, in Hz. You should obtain 329.0 Hz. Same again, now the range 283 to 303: 285.0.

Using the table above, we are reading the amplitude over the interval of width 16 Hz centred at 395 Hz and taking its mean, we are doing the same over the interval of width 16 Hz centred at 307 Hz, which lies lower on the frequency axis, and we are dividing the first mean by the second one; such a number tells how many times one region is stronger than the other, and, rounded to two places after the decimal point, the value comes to 0.95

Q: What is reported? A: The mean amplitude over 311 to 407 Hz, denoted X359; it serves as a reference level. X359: 196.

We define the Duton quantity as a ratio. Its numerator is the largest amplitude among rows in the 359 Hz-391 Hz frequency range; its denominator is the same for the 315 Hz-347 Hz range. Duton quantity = 0.78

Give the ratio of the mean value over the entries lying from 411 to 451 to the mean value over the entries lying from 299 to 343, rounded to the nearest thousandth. 0.906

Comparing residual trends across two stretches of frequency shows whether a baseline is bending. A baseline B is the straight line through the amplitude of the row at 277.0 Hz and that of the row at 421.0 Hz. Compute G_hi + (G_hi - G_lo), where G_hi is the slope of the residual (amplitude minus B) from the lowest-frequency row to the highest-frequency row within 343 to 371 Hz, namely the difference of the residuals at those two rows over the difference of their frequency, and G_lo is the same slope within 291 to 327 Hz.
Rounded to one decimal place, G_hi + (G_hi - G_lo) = -3.1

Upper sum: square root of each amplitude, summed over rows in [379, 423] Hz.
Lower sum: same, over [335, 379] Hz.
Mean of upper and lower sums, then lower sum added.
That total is 308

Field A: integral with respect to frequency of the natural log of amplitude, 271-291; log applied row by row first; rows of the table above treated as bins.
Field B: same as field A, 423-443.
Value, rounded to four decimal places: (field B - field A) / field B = -0.0175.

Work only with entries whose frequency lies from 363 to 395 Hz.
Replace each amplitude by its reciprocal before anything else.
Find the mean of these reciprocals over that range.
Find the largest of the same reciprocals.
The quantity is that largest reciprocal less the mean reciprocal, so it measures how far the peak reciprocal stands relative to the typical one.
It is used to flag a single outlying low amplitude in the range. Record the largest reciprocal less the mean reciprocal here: 0.0004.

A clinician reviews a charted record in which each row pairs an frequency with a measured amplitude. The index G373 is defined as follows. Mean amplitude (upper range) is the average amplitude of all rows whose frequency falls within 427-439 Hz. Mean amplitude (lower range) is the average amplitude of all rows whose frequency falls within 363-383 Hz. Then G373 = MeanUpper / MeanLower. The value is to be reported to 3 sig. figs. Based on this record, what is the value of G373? 1.06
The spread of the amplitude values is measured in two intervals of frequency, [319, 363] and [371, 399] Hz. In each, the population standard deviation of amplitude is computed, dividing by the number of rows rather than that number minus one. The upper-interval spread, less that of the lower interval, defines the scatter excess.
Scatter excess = -11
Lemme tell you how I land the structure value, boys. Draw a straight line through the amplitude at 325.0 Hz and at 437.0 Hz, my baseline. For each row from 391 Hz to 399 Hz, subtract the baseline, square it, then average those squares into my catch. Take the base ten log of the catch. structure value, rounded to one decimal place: 1.8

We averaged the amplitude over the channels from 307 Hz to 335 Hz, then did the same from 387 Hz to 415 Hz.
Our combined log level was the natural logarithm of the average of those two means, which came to 5.26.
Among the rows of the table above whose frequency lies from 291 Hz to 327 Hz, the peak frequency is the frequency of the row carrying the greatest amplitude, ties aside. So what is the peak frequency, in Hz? 297.0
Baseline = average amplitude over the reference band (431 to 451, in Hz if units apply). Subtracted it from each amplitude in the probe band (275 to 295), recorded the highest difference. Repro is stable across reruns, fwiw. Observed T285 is 32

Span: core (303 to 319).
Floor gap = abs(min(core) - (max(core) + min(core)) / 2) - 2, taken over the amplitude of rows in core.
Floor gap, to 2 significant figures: 4.3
